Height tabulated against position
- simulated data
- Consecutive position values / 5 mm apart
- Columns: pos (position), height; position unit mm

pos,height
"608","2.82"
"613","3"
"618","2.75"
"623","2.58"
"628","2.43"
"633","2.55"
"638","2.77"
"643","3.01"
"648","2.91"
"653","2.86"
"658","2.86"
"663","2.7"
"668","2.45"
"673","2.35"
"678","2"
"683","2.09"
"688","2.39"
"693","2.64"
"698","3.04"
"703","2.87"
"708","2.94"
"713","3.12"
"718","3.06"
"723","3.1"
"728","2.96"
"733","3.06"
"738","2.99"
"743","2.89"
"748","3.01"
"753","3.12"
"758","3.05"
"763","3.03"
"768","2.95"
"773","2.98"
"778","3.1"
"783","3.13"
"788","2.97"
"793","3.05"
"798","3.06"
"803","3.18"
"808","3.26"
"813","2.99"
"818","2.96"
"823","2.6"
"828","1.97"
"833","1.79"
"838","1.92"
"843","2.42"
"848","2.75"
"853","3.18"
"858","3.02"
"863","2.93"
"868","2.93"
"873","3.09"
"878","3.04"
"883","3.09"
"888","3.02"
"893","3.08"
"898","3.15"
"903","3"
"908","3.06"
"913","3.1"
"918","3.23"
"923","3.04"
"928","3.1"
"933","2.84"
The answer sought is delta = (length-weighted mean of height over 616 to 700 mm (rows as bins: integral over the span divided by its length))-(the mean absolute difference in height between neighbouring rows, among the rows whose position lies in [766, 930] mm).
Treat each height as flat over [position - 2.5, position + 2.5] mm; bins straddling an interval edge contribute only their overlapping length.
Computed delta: 2.46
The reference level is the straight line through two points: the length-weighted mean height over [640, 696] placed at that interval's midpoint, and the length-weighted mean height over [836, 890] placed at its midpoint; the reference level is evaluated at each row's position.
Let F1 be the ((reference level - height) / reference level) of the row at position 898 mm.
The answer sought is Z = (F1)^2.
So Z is 0.0067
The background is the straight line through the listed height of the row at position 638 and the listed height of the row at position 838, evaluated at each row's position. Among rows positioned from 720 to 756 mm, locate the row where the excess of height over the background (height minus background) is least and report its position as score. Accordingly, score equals 743 mm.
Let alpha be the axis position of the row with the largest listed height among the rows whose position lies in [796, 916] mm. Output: 808 mm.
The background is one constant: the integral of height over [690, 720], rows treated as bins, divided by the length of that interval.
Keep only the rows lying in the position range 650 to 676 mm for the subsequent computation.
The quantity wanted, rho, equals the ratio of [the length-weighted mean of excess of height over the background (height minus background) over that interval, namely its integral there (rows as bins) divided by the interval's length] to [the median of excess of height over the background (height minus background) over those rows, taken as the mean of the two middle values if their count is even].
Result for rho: 1.27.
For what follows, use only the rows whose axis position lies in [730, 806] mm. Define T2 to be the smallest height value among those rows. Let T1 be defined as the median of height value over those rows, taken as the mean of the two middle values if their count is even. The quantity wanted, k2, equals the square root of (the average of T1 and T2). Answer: 1.72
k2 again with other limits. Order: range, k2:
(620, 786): 1.57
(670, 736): 1.57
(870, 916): 1.74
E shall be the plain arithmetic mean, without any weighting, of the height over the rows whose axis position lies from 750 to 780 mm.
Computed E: 3.04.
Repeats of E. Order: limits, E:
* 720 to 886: 2.90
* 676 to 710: 2.57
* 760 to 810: 3.07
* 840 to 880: 2.92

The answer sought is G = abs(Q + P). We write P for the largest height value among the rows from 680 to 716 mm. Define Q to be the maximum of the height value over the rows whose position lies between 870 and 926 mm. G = 6.35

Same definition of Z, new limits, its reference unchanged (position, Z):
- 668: 0.0024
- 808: 0.0298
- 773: 0.0085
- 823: 0.0052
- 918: 0.0096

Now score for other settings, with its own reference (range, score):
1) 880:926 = 888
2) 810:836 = 833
